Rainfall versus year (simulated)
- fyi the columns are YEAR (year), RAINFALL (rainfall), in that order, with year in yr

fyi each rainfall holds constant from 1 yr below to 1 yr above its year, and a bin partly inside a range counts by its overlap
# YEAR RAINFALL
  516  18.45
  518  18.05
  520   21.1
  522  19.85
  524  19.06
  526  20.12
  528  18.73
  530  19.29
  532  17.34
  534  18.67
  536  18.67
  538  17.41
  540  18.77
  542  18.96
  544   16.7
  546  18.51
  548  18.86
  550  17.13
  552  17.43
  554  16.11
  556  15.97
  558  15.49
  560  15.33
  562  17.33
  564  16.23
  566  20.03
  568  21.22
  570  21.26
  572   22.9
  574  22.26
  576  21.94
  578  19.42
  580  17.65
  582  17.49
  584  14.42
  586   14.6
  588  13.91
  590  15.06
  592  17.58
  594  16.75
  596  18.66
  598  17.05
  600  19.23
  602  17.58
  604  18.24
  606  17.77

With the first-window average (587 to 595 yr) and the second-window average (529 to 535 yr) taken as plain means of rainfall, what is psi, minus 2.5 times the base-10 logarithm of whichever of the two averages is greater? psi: -3.16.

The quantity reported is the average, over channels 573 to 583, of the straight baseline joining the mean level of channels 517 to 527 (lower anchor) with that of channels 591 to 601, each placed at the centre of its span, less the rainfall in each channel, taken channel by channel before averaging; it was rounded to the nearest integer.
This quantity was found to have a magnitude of -1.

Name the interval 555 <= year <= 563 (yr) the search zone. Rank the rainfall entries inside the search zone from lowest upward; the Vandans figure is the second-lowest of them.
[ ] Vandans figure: 15.49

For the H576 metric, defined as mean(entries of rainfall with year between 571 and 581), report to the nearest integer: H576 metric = 21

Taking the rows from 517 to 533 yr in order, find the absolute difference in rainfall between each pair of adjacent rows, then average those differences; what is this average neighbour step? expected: 1.44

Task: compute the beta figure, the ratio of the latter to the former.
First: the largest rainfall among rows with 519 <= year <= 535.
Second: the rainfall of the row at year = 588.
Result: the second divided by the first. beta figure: 0.66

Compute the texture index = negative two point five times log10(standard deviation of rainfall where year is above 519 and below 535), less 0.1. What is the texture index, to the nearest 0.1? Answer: -0.2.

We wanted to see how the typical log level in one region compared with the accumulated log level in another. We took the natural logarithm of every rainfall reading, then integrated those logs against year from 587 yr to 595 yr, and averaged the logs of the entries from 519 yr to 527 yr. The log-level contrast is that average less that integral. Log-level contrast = -19.1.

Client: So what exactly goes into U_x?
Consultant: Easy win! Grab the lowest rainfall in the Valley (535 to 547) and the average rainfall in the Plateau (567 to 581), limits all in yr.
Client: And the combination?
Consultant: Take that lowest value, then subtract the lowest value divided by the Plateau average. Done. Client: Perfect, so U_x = 15.9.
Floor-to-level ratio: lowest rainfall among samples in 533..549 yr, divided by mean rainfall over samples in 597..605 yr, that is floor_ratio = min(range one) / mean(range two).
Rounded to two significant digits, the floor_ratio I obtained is 0.93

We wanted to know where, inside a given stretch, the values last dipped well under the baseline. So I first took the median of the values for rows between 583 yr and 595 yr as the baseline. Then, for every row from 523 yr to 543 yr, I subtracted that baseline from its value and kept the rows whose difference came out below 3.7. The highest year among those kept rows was 538 yr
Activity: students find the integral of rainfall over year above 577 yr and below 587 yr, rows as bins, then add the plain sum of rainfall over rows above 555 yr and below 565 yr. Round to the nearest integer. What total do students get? 248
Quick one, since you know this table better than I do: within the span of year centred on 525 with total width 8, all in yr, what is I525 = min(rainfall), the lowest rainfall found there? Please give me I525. 18.73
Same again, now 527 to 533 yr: 17.34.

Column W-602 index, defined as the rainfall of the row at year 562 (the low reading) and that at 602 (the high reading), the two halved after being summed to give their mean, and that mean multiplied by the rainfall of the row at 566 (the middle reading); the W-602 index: 350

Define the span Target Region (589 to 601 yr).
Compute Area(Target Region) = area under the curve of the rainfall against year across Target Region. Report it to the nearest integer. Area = 209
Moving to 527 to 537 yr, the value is 185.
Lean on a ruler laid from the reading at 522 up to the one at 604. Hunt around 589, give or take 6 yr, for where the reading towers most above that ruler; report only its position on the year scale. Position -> 592 yr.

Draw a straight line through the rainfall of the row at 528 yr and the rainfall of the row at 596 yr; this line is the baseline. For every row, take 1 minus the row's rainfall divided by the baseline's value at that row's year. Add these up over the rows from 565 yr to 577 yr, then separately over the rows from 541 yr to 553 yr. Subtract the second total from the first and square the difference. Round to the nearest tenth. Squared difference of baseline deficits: 1.4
